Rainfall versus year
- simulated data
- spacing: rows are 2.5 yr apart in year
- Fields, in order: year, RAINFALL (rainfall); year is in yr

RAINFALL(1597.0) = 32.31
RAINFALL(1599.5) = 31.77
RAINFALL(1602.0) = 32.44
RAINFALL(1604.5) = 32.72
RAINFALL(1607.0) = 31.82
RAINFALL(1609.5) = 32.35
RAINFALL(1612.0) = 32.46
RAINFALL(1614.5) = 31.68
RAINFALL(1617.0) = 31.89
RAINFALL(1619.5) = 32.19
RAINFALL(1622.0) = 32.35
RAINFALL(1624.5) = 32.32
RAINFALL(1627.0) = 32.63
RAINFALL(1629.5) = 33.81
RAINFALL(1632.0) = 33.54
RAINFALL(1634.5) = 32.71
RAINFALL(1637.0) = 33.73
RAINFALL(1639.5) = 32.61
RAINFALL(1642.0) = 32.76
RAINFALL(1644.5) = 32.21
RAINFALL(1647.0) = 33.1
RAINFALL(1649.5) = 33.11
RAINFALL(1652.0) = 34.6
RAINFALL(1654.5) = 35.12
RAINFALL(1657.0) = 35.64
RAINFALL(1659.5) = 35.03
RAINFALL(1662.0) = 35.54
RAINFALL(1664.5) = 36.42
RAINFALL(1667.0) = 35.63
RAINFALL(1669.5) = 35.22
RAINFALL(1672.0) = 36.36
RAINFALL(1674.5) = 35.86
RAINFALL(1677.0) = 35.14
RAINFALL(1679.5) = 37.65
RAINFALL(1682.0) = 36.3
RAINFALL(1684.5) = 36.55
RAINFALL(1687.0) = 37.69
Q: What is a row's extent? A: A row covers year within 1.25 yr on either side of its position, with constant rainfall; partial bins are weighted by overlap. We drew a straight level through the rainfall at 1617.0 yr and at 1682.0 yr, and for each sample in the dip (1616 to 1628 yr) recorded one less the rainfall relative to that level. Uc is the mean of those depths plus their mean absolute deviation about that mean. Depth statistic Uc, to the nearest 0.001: 0.001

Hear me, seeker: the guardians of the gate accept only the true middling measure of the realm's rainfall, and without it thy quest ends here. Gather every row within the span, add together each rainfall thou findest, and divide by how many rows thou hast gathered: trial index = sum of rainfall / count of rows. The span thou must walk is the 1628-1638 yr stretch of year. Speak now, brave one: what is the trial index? 33.4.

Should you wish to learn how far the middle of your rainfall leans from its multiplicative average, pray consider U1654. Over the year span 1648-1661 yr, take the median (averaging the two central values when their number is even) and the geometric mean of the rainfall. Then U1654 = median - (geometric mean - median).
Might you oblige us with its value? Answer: 35.4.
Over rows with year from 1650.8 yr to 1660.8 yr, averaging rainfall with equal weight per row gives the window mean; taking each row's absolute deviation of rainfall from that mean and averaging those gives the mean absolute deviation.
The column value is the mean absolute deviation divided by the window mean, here 0.0080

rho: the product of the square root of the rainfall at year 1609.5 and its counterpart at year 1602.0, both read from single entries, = 32.4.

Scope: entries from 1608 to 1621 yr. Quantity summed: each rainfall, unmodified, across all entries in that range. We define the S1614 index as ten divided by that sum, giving 0.0623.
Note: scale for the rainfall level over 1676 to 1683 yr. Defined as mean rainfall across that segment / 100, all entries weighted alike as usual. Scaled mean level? 0.36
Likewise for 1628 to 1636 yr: 0.33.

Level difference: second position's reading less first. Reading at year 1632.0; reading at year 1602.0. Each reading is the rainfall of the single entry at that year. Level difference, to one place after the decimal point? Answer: -1.1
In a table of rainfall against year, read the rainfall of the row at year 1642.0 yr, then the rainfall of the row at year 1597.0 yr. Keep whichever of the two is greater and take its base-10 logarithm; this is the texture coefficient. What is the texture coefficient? 1.52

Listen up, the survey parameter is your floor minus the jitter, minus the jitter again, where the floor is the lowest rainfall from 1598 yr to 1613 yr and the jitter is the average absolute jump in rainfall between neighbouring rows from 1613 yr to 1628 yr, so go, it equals 31.4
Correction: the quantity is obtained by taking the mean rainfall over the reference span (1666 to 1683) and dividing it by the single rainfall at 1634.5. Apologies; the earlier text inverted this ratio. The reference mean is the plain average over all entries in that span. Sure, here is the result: 1.10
